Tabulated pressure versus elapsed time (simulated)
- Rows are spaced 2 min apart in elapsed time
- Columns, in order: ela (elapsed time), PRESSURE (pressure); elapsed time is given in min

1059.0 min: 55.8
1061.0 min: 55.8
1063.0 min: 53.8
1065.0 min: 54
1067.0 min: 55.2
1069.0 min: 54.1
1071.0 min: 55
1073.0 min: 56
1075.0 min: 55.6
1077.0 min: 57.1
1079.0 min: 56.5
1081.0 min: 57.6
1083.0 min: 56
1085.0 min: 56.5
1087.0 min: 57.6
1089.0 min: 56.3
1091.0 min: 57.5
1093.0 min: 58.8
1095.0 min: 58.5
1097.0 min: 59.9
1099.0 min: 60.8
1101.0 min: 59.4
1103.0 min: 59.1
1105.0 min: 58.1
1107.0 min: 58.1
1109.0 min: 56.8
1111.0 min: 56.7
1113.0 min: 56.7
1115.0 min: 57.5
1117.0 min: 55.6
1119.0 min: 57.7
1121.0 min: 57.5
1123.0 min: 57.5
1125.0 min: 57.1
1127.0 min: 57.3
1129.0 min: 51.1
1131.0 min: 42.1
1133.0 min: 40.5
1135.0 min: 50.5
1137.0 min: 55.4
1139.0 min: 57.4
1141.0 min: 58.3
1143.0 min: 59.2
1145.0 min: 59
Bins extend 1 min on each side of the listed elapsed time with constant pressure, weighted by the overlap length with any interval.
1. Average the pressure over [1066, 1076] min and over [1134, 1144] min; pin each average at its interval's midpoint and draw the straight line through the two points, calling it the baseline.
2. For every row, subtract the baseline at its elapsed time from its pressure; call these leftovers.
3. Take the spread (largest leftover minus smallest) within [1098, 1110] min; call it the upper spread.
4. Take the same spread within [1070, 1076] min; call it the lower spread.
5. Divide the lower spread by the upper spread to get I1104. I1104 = 0.23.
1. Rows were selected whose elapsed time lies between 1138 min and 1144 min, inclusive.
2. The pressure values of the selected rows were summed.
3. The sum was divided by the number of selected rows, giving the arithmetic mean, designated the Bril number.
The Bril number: 58.3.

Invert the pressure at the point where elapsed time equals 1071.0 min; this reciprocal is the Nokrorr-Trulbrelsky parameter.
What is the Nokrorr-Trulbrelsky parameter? 0.0182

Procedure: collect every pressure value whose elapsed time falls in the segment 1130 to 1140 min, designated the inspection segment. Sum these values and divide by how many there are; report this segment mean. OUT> 49.2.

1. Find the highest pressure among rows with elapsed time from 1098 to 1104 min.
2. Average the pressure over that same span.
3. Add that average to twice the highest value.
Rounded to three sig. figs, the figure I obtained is 181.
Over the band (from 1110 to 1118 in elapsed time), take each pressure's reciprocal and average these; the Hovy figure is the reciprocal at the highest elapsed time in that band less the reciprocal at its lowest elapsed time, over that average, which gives 0.020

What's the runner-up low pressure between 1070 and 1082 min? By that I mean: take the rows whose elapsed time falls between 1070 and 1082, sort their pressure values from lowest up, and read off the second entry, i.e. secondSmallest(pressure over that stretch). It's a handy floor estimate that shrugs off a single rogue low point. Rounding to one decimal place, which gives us 55.6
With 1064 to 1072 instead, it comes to 54.1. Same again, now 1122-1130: 57.1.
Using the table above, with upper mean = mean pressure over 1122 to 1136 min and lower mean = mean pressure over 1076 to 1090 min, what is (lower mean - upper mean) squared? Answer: 35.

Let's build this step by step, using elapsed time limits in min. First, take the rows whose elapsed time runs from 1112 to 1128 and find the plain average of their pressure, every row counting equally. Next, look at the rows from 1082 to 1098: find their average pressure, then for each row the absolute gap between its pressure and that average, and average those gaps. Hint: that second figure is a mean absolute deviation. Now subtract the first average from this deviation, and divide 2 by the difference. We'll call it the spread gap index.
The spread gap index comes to -0.036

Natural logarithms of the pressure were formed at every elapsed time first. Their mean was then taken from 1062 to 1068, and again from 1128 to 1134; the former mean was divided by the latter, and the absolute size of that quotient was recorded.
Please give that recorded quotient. 1.05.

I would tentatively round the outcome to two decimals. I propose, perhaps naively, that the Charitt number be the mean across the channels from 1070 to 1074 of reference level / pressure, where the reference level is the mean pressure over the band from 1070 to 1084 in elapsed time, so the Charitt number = 1.01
